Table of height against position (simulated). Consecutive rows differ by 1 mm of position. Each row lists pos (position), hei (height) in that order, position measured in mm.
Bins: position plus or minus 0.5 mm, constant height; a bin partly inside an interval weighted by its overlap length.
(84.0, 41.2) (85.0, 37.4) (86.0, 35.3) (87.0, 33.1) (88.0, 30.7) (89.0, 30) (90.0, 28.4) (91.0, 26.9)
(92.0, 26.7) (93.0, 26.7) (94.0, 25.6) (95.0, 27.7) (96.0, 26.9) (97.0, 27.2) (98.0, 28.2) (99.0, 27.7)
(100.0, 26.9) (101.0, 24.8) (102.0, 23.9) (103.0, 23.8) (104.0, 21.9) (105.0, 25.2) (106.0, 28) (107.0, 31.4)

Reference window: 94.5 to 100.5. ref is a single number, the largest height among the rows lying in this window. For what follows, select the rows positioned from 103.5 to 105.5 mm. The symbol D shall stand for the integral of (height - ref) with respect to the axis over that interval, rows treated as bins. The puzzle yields -9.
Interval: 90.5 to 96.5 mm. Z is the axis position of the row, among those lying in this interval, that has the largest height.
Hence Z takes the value 95.0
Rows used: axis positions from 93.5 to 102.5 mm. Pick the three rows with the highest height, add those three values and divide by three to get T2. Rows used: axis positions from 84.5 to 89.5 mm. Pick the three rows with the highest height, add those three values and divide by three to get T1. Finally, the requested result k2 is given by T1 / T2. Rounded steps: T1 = 35.3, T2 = 27.9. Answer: 1.27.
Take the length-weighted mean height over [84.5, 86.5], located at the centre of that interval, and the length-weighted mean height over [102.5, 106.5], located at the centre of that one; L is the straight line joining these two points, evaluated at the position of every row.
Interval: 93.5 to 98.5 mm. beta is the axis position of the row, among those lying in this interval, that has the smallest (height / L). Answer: 94.0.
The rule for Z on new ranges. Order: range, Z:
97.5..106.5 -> 98.0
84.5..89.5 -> 85.0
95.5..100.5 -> 98.0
